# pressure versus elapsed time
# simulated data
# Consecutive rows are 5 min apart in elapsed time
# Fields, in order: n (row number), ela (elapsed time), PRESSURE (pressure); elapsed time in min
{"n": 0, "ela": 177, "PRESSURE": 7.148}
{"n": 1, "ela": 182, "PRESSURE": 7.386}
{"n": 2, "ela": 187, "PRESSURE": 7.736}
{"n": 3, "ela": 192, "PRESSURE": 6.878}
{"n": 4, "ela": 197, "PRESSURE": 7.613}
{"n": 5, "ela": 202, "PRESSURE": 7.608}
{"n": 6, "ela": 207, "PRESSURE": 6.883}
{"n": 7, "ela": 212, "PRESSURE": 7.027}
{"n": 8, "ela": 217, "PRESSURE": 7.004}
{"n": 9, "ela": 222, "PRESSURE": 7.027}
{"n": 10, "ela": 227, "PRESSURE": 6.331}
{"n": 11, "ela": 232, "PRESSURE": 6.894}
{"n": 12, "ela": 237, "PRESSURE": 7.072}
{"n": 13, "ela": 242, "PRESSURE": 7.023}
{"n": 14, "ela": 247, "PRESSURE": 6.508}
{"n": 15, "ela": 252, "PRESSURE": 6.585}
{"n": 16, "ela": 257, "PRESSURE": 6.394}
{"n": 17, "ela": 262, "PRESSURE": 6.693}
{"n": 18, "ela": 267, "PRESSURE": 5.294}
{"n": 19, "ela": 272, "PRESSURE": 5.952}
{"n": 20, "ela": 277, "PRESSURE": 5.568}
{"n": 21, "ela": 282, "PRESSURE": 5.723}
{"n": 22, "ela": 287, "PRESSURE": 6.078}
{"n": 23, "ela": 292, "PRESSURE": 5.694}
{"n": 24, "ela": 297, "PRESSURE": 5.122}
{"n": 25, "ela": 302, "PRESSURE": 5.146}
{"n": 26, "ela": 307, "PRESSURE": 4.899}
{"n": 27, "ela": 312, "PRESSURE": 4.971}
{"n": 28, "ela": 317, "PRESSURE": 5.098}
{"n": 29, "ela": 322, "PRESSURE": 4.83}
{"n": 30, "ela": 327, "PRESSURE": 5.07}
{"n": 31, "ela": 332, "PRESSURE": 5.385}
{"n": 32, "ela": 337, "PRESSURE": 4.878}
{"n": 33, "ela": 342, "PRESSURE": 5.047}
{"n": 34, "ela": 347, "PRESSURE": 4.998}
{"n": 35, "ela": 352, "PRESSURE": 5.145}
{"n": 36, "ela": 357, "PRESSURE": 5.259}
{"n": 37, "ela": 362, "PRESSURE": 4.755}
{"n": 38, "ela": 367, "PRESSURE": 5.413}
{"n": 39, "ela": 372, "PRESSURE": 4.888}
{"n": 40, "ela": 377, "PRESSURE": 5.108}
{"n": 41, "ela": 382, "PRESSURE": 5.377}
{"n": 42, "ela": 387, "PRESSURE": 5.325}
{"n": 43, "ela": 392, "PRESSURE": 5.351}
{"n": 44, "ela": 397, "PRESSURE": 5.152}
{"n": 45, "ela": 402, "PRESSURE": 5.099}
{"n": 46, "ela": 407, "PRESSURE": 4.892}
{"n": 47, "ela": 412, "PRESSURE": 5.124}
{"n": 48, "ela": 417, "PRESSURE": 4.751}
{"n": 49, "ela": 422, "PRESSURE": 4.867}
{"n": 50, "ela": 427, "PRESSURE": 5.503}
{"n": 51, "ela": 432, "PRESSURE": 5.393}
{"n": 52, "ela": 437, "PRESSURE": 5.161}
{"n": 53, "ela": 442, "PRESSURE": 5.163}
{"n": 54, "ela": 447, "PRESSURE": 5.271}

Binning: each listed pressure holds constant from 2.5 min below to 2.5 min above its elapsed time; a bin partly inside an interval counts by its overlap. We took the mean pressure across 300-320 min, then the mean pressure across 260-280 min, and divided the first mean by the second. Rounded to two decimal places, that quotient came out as 0.86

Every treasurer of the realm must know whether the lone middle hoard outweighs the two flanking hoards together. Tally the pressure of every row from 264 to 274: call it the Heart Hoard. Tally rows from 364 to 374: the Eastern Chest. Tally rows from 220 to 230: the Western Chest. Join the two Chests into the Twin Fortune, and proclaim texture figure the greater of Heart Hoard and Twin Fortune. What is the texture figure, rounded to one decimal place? 23.7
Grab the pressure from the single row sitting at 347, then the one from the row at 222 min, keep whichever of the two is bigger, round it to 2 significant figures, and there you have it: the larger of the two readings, 7.0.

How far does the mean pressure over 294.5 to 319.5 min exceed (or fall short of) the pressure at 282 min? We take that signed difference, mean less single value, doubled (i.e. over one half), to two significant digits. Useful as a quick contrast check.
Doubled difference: -1.4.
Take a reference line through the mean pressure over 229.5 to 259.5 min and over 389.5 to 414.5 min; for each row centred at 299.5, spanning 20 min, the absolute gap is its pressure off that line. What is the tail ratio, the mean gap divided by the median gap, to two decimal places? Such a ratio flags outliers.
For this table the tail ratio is 0.92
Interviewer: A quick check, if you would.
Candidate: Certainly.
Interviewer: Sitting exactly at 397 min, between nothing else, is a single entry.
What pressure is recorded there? 5.152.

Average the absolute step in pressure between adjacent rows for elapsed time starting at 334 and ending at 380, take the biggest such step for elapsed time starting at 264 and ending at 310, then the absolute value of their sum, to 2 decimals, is 0.96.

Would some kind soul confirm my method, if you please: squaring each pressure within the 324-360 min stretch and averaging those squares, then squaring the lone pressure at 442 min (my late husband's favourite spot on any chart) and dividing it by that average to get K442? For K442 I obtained 1.02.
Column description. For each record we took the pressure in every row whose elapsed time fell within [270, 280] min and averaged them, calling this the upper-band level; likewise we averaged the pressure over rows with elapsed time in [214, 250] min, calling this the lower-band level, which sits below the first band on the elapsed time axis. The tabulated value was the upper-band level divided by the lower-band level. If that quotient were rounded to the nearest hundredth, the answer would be 0.84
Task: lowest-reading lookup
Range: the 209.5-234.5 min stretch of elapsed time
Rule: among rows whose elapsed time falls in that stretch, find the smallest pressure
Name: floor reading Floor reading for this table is 6.331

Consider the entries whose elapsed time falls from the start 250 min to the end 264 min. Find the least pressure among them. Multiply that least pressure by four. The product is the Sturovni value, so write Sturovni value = 25.6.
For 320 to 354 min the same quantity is 19.3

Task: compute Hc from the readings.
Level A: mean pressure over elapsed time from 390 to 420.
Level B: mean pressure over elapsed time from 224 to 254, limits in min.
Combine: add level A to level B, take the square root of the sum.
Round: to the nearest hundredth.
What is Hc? 3.43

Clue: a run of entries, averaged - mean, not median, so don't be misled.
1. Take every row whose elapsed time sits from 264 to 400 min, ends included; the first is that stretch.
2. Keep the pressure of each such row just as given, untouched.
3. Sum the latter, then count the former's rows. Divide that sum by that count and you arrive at 5.2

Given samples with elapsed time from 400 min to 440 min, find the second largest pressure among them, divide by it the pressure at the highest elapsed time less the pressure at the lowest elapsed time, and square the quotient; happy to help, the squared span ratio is 0.000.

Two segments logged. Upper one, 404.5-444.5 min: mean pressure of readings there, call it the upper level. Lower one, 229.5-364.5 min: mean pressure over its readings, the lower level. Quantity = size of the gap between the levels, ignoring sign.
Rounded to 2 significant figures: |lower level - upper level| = 0.53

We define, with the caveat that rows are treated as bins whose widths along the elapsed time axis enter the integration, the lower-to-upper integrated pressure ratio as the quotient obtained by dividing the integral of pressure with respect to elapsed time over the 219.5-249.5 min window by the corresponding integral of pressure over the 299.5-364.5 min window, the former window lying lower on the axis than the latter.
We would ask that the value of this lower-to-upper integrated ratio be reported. 0.6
